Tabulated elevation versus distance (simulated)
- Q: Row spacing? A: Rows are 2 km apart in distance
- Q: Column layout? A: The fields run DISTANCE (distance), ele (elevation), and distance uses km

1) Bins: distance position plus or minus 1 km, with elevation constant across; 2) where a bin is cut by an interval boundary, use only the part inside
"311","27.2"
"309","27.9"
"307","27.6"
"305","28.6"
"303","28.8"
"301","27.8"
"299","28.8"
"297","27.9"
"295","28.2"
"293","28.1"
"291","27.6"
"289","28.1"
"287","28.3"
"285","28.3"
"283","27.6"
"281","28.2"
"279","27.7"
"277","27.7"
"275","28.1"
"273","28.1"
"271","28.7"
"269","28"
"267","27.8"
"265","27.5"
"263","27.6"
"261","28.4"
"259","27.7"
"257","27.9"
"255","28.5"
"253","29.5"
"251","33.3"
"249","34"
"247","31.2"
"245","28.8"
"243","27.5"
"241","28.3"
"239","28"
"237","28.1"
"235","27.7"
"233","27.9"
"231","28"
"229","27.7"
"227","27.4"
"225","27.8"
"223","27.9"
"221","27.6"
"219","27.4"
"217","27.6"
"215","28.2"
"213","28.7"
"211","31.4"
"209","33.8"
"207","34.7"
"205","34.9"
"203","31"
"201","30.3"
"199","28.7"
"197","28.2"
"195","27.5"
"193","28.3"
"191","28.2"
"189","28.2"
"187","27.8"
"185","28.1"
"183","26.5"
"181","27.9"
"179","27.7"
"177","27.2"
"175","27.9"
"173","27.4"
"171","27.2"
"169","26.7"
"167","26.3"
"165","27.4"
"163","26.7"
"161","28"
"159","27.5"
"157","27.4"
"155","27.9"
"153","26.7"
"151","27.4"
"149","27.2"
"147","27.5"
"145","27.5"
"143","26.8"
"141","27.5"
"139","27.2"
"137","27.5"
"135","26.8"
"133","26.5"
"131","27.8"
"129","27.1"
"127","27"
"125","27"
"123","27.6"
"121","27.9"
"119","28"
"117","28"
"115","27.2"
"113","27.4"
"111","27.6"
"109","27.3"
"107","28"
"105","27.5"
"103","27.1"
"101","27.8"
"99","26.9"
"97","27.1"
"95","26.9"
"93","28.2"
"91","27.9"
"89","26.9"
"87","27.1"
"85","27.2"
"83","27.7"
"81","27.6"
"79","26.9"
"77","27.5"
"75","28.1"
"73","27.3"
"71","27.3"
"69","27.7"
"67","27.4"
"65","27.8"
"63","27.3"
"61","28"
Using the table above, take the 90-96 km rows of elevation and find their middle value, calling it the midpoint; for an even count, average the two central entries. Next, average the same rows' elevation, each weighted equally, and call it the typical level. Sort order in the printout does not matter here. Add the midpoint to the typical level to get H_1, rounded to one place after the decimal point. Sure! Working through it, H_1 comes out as 55.6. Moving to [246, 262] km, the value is 59.1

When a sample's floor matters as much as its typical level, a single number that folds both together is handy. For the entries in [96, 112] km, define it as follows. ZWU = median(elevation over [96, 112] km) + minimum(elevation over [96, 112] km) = 54.3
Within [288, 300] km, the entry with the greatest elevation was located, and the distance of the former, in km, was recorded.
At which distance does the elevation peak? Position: 299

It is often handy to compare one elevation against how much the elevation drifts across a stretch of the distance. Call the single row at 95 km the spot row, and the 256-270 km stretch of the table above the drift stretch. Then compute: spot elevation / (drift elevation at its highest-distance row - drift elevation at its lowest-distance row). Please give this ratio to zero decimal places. 269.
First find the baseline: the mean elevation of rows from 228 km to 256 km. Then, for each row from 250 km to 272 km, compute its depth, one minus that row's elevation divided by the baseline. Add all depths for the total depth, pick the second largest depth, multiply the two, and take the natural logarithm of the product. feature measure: -4.5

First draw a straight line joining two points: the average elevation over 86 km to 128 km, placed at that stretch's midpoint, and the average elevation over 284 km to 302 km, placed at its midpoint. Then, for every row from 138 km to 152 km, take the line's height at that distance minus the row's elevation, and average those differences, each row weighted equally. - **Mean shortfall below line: 0.3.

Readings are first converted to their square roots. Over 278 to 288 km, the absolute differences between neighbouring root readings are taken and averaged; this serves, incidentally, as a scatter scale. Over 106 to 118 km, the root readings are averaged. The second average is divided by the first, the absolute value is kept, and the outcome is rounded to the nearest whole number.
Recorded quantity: 123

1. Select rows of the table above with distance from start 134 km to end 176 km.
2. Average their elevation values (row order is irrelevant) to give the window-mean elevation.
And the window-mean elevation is 27.3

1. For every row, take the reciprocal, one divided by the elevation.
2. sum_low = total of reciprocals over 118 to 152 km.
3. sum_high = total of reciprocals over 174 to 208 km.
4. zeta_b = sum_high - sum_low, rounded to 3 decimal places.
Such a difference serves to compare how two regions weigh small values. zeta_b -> -0.033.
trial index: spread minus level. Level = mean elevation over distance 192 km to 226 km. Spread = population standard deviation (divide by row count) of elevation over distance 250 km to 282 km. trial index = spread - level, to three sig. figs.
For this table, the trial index -28.3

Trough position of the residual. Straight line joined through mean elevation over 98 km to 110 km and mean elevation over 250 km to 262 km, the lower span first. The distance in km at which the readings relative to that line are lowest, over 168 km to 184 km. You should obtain 183 km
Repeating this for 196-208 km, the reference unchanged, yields 197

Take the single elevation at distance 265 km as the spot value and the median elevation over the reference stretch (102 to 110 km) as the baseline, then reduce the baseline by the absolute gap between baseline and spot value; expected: 27.3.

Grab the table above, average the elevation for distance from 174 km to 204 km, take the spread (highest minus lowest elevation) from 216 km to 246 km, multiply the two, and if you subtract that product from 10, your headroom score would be -30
